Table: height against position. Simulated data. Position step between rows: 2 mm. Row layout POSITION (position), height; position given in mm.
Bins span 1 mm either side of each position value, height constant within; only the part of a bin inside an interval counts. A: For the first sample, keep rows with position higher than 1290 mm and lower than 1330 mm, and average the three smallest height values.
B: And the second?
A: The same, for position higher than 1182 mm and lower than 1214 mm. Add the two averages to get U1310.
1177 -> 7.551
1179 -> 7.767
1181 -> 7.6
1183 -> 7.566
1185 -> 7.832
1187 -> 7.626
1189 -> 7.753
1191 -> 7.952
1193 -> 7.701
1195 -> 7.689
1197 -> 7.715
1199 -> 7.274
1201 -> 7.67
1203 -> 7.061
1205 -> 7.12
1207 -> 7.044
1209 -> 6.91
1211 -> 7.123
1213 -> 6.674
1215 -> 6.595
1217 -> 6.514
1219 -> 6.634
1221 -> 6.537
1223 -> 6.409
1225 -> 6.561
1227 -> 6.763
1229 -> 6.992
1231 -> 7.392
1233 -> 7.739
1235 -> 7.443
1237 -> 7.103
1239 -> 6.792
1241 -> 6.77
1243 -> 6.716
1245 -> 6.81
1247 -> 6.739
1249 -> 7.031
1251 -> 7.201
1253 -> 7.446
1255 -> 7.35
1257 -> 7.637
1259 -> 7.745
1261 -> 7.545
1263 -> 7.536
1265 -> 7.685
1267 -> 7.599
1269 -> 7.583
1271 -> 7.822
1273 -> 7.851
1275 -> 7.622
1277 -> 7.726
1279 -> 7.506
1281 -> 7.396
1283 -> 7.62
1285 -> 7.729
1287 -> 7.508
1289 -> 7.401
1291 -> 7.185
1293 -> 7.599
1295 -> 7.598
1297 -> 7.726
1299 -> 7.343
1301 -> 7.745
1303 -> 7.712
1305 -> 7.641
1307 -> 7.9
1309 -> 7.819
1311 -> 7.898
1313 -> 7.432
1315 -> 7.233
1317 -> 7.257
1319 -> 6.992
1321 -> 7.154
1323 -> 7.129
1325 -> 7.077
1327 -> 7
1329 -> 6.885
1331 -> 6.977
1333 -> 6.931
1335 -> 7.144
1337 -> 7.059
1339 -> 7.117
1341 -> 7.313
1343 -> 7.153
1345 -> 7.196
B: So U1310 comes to 13.8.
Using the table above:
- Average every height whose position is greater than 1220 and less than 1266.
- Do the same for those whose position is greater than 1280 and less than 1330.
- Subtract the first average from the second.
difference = 0.3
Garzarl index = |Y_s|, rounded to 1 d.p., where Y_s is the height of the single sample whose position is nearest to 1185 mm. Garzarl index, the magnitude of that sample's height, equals 7.8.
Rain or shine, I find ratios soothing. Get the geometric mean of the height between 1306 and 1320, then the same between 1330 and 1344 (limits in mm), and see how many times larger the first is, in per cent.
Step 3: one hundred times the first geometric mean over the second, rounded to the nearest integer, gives 106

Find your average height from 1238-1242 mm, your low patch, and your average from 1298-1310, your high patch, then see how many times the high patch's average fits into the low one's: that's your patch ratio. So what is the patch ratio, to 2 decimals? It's 0.88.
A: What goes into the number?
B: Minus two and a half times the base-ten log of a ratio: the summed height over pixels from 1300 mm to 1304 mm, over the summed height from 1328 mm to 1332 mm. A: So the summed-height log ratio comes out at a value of -0.12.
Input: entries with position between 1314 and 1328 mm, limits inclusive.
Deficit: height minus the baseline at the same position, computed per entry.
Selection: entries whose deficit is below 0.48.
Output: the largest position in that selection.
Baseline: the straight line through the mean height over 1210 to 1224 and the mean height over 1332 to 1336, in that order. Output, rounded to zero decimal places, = 1327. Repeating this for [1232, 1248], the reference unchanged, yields 1247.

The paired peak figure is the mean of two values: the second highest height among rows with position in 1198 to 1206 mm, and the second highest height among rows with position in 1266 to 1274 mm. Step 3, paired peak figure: 7.55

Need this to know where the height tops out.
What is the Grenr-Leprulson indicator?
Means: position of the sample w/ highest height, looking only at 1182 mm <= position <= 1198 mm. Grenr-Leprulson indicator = 1191 mm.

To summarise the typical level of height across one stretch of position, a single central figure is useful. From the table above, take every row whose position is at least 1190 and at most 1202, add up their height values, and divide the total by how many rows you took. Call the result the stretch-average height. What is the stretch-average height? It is 7.7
